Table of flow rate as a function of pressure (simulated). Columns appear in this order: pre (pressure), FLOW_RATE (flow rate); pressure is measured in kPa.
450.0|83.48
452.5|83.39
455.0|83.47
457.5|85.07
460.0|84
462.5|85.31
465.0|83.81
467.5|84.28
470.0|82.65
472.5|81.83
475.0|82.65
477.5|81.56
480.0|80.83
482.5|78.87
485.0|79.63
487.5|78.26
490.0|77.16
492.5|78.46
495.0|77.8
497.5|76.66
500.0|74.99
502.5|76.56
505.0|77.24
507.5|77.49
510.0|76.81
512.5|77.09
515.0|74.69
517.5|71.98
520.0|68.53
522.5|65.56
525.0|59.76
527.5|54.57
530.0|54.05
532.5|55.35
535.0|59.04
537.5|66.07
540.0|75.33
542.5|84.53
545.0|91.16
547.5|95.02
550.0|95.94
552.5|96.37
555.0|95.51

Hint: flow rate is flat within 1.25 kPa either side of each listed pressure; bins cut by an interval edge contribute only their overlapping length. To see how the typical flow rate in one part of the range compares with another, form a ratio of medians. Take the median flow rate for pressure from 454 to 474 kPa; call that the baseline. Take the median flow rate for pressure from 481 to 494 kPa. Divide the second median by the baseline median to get 0.94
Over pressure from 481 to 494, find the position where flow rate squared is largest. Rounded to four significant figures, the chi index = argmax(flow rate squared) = 485.0 kPa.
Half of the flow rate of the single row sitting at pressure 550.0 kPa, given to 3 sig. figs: 48.0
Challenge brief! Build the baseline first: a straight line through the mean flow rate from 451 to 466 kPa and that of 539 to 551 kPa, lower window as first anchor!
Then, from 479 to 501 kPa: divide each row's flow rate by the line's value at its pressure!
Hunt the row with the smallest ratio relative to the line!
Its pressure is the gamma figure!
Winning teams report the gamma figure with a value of 500.0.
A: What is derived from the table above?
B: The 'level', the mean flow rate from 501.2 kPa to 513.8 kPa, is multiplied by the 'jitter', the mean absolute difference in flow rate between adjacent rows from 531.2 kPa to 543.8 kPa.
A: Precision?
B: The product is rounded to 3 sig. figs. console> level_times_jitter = 562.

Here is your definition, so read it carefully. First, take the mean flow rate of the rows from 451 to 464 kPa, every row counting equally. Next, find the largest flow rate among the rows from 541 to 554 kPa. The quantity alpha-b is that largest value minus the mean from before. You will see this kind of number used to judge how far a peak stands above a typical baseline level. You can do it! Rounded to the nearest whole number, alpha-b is 12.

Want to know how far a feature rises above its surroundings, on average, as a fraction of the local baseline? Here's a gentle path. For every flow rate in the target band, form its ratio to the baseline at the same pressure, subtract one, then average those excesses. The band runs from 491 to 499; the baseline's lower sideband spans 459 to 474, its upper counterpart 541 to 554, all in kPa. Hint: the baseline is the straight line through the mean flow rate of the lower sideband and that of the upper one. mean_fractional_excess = -0.11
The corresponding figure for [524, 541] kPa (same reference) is -0.33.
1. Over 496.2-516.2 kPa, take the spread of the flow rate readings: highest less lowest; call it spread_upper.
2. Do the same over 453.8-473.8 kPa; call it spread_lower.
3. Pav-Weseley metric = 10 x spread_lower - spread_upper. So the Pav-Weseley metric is 32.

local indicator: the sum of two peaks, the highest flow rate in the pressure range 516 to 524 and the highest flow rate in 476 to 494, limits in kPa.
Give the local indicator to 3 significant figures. 154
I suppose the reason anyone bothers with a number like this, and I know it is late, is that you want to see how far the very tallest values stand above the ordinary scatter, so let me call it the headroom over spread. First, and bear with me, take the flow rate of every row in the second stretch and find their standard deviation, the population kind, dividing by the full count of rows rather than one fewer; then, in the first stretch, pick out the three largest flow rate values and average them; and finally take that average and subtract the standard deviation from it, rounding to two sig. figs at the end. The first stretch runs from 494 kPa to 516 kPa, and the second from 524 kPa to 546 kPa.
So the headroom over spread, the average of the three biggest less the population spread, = 64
